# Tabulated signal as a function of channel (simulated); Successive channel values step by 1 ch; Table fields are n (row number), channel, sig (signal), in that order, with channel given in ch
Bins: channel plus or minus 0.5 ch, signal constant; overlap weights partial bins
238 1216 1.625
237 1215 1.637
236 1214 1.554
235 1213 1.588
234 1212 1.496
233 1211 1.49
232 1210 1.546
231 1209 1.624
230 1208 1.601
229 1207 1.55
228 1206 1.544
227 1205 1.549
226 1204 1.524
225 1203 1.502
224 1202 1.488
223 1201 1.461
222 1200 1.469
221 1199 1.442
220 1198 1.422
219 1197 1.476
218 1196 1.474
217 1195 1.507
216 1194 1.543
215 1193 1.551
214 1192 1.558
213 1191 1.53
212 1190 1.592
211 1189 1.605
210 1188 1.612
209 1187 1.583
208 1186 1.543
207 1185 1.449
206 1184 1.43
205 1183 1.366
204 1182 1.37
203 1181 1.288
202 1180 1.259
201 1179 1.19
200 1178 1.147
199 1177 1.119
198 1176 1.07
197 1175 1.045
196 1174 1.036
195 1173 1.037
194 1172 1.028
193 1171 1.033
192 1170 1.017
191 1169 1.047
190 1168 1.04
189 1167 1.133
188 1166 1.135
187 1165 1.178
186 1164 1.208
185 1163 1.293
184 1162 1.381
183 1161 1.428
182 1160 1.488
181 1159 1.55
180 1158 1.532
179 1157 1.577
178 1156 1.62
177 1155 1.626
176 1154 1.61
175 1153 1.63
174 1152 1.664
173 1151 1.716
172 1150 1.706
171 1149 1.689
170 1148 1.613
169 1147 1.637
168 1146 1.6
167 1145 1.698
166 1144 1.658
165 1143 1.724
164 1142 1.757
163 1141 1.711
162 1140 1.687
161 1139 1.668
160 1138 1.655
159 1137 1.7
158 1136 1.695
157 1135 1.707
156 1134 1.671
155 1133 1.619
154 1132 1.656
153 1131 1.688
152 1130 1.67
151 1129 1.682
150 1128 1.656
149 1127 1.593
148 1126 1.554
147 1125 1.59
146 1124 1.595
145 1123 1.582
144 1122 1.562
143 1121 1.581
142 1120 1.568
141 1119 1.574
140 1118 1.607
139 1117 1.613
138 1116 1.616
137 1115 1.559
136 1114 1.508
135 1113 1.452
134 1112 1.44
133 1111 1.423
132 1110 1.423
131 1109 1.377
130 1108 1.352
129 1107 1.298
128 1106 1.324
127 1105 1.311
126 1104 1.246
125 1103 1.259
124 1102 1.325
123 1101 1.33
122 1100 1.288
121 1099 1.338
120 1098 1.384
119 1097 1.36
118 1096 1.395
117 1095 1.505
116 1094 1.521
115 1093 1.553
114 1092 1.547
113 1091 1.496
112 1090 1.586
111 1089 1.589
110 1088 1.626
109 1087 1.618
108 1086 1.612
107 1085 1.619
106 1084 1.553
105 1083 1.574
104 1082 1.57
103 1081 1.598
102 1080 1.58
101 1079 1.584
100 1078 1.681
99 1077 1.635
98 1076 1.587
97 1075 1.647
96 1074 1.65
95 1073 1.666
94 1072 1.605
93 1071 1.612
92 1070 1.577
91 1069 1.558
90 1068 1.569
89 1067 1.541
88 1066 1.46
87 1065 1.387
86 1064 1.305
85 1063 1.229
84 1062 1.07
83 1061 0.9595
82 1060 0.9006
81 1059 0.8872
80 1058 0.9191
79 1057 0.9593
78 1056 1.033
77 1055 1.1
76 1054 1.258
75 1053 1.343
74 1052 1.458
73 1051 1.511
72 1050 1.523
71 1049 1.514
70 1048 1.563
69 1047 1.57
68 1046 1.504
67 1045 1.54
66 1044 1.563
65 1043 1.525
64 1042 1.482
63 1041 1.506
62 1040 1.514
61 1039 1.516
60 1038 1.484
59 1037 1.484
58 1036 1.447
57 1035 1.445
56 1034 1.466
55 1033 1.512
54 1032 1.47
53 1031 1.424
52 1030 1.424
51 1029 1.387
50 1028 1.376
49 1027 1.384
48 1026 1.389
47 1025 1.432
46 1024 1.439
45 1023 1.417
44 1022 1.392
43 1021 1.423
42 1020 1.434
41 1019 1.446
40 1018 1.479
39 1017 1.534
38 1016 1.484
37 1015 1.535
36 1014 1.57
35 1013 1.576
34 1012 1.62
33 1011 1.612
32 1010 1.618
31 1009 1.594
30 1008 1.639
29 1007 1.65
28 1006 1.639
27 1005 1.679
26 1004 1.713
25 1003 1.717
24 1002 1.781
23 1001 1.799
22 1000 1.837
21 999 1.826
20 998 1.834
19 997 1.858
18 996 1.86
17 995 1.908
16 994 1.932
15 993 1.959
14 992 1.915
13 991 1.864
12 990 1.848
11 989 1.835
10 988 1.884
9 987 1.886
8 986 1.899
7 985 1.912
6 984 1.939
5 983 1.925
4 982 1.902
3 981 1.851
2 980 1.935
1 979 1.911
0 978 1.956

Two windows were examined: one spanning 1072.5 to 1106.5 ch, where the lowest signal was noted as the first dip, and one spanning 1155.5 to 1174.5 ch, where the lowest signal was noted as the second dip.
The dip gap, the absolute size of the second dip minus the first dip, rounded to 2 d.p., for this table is 0.23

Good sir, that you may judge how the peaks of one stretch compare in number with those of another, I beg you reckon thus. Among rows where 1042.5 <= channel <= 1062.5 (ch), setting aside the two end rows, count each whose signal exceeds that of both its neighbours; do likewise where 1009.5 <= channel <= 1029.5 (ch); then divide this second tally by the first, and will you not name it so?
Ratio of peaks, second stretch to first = 1.00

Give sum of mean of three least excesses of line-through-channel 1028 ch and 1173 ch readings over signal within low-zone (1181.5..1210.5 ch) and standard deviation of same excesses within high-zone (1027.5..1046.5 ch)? -0.6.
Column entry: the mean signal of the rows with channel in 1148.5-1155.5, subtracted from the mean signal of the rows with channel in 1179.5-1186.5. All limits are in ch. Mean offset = -0.28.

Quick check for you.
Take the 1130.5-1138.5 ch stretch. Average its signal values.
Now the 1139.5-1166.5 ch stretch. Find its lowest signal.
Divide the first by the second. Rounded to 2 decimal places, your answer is 1.47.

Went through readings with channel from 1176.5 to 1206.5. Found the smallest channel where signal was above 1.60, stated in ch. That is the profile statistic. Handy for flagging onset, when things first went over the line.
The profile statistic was 1188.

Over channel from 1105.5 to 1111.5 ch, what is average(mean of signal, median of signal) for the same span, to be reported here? 1.37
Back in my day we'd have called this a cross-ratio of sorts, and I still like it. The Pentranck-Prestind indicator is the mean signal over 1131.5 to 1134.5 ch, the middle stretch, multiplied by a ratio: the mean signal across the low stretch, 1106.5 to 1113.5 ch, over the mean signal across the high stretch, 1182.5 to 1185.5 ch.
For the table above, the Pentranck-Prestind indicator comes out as 1.63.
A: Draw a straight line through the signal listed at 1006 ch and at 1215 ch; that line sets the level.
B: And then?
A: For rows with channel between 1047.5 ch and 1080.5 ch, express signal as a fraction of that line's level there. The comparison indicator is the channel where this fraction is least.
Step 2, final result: 1059 ch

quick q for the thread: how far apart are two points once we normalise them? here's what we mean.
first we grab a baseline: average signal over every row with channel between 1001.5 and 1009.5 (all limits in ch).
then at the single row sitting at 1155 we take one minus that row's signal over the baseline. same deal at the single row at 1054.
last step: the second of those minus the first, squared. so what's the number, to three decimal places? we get 0.048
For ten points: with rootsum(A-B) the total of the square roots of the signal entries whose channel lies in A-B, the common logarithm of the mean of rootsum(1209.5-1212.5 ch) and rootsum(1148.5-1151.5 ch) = 0.580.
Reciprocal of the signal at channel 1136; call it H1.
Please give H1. 0.59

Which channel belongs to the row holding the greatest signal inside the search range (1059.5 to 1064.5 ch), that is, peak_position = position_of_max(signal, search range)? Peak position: 1064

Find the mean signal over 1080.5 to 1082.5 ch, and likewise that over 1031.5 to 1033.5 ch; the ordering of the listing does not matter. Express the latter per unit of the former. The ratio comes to 0.94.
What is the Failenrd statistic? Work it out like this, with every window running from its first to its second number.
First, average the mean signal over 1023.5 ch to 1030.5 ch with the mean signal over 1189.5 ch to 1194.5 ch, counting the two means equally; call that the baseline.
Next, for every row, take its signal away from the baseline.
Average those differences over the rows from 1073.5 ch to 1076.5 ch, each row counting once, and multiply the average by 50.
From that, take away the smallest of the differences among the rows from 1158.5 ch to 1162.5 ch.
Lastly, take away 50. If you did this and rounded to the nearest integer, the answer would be -57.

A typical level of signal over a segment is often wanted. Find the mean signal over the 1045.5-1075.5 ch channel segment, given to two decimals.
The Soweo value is 1.36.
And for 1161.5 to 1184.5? 1.17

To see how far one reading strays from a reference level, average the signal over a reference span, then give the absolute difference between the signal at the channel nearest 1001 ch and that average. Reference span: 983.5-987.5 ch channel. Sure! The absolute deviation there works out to 0.11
